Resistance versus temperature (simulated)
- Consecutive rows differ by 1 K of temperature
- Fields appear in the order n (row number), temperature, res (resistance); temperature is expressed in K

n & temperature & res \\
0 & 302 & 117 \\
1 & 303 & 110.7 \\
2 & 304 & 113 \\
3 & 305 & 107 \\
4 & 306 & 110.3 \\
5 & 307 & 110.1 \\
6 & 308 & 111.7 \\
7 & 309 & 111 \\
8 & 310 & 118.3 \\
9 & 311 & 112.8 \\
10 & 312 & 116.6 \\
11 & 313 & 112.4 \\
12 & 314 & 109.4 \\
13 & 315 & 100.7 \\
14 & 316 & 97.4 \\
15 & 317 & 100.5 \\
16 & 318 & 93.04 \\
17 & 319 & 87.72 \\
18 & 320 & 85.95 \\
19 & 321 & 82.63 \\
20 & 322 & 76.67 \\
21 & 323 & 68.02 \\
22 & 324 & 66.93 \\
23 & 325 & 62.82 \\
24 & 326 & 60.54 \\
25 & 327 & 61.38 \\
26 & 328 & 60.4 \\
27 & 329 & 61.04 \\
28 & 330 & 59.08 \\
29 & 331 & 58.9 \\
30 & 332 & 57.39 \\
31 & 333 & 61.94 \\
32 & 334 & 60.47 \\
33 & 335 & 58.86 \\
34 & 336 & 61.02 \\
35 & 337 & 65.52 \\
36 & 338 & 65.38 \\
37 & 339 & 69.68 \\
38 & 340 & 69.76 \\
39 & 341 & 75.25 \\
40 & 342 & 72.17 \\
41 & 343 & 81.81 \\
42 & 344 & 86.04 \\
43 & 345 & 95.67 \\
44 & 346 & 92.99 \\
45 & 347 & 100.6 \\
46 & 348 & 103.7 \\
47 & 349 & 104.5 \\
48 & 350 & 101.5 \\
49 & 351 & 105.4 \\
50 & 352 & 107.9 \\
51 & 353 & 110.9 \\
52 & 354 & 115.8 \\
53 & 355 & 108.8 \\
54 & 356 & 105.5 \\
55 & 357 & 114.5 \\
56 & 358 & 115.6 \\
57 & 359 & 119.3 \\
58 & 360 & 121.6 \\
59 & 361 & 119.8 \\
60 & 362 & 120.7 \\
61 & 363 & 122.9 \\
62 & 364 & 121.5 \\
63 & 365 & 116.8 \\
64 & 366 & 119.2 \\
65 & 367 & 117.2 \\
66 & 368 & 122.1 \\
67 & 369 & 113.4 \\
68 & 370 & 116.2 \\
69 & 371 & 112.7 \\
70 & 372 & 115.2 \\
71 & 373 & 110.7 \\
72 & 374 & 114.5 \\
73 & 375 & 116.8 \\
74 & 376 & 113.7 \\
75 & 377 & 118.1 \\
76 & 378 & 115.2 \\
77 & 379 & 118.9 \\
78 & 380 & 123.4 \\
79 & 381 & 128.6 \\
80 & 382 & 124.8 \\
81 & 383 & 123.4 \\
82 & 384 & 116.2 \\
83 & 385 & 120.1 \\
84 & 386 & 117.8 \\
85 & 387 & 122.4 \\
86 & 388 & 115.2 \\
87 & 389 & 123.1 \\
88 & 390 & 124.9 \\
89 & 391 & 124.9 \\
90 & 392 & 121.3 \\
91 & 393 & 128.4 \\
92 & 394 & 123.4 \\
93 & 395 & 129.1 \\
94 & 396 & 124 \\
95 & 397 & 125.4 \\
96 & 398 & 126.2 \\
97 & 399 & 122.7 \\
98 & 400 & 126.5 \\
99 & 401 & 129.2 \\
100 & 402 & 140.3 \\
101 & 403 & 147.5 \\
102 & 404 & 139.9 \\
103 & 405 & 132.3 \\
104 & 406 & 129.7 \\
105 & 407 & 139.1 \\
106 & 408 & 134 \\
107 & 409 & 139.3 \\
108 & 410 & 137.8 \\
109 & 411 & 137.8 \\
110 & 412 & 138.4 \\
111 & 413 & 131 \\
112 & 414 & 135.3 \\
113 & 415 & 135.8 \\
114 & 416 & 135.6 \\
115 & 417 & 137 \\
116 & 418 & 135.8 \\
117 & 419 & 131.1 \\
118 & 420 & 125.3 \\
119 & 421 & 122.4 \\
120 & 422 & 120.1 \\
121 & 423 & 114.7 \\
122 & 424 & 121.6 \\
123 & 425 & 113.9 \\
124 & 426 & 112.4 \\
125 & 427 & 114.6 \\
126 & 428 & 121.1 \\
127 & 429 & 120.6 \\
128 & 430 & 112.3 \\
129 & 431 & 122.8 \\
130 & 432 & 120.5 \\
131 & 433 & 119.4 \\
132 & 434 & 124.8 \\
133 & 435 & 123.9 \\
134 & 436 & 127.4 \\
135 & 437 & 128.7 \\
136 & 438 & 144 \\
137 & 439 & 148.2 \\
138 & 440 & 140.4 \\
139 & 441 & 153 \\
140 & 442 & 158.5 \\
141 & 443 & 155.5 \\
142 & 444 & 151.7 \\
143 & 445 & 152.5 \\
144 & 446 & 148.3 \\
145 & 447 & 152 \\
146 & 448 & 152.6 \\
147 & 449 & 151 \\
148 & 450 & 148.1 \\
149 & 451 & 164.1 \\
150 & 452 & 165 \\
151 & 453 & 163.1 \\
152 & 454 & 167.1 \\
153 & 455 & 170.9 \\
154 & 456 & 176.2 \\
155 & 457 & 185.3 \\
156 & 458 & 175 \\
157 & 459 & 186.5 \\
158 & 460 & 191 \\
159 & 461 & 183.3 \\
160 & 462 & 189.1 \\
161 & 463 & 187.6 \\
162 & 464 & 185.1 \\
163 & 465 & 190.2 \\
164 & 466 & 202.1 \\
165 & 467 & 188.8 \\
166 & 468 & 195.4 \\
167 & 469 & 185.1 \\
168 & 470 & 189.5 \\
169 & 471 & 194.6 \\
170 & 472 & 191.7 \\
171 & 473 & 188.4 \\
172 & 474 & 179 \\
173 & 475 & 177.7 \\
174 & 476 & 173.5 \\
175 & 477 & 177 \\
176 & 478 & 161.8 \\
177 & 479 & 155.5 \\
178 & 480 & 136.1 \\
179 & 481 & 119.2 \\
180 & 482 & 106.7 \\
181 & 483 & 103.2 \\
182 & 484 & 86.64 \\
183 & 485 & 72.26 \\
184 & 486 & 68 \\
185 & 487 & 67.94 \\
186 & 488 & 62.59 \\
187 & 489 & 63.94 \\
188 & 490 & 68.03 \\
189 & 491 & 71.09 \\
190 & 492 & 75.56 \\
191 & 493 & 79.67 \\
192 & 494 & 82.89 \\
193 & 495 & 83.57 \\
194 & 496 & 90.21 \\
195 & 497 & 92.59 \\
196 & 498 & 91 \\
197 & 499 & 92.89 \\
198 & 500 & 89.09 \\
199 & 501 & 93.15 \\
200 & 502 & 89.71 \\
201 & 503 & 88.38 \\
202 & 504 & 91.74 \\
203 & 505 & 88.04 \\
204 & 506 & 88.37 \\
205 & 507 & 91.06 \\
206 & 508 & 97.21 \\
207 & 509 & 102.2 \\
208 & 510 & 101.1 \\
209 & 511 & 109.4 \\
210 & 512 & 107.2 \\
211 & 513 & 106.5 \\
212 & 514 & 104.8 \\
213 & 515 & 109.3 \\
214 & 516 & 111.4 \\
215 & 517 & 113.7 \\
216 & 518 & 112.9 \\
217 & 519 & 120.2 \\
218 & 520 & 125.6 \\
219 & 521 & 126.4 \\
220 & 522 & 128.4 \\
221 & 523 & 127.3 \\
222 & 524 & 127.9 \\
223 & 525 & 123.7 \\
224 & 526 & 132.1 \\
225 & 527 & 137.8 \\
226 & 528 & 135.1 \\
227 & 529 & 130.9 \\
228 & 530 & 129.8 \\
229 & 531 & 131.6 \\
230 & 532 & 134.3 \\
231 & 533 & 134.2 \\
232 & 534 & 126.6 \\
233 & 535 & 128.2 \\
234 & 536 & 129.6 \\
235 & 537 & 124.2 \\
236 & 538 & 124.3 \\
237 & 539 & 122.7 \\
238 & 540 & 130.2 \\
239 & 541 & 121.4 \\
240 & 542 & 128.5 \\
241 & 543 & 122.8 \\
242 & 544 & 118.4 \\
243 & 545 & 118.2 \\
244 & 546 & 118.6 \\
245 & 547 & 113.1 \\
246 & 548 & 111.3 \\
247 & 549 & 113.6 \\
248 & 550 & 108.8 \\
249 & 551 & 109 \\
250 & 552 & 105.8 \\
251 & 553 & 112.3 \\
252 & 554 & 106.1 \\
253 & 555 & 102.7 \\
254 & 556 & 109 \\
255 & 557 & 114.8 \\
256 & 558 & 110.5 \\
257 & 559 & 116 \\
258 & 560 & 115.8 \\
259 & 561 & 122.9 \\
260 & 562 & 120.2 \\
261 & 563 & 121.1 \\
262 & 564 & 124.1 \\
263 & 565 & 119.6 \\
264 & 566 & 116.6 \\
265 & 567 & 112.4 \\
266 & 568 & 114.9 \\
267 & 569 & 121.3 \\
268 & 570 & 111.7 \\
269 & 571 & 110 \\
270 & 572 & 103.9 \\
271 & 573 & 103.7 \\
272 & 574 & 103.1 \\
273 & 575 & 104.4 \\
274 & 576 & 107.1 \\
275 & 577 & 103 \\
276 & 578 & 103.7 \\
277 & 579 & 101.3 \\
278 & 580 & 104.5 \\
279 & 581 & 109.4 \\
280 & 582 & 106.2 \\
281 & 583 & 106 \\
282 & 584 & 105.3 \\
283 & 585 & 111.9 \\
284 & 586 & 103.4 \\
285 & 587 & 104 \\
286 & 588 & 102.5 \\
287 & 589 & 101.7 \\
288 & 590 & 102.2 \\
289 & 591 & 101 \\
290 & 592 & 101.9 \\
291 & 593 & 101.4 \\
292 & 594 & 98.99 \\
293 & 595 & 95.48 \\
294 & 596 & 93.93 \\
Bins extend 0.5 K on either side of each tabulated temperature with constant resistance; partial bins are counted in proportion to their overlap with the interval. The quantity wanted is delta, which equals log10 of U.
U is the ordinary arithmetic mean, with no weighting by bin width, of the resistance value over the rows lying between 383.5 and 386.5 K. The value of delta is 2.07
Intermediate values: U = 118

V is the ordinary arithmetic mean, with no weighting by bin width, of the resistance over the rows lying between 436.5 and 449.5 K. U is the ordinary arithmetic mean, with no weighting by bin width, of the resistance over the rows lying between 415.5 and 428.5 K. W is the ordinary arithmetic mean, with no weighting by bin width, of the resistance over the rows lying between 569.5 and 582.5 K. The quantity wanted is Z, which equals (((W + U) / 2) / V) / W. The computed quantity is 0.0073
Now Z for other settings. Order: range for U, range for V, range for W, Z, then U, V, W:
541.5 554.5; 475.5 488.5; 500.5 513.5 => 0.0095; 114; 115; 96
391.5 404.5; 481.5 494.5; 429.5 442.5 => 0.0127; 130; 78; 133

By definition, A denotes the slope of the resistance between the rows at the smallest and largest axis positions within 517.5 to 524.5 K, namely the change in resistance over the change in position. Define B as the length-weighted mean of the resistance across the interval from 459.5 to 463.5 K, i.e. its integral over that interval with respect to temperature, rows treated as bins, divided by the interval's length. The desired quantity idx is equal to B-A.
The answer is 185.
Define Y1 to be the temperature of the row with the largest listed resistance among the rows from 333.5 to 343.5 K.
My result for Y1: 343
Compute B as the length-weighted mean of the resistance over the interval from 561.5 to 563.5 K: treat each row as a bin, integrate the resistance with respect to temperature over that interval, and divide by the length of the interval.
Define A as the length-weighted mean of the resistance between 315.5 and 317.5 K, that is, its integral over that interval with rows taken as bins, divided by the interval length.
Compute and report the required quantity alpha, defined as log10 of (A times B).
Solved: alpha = 4.1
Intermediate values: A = 99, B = 121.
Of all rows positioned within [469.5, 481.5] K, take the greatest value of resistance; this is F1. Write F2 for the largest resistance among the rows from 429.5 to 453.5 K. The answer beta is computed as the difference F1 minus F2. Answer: 30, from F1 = 194.6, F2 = 165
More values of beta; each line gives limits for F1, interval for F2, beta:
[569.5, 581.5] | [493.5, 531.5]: -26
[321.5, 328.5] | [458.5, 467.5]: -125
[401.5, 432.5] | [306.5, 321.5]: 29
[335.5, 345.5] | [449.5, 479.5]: -106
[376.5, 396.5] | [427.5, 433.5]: 6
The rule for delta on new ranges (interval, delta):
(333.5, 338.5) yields 1.79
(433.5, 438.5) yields 2.11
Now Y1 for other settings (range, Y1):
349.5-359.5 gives 359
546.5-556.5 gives 549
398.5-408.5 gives 403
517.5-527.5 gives 527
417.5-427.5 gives 418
